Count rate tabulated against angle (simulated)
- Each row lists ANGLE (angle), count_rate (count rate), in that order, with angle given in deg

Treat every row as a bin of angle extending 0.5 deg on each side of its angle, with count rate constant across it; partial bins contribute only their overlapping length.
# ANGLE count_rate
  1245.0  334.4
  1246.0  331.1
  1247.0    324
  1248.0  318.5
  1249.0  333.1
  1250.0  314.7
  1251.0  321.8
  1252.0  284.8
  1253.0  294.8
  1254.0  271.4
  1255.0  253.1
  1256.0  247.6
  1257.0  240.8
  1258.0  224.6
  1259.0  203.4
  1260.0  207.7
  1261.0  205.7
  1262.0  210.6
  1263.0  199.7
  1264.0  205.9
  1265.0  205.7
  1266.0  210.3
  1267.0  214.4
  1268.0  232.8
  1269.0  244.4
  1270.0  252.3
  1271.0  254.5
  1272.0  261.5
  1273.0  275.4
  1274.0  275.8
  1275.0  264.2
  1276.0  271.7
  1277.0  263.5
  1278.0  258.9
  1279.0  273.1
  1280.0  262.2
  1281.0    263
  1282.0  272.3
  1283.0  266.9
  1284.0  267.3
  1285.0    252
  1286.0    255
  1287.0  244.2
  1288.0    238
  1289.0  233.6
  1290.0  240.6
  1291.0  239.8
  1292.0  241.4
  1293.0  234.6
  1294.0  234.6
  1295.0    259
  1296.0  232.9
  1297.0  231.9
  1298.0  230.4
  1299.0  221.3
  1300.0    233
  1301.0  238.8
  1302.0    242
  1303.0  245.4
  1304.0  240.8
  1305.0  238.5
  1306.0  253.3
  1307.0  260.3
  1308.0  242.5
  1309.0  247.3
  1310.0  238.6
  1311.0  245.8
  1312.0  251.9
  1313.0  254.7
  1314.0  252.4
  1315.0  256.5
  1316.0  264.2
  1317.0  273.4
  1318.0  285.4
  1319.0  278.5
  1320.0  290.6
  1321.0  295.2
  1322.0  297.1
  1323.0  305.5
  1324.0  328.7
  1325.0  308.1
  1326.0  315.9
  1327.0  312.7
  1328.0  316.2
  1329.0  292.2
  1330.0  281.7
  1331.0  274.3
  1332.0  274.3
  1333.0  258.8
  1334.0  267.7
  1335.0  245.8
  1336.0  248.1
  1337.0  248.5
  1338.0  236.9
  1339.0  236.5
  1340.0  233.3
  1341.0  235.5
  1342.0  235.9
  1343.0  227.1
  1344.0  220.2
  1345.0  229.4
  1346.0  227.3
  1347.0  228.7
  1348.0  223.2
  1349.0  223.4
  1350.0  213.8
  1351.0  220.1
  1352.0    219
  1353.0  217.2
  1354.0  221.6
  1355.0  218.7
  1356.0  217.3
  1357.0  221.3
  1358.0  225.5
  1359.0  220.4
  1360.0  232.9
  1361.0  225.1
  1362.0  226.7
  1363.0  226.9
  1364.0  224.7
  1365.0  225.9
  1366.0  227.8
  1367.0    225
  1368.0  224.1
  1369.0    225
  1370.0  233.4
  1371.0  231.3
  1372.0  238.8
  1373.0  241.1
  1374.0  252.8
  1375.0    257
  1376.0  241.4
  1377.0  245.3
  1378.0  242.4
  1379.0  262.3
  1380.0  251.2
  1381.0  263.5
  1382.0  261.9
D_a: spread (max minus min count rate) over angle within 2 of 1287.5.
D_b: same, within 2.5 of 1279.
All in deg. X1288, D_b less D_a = -7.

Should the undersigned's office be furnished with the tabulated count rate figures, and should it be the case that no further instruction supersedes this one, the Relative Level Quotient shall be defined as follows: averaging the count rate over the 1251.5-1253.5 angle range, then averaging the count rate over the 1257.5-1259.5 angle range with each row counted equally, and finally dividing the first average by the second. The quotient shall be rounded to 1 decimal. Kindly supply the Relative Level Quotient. 1.4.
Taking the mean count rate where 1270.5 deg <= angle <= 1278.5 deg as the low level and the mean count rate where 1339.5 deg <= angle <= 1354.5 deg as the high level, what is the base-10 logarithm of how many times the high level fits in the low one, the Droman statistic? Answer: 0.07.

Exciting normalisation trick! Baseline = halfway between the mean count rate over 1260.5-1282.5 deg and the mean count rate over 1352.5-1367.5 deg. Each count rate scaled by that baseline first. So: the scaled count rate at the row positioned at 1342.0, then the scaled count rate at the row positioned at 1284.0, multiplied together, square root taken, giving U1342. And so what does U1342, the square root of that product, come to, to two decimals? 1.07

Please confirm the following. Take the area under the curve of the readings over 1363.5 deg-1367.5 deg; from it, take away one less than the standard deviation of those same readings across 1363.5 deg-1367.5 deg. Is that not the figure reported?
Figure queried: 903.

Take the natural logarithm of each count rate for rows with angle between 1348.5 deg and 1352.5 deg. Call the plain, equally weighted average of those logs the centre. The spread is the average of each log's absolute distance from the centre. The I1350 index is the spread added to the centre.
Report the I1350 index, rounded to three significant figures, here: 5.40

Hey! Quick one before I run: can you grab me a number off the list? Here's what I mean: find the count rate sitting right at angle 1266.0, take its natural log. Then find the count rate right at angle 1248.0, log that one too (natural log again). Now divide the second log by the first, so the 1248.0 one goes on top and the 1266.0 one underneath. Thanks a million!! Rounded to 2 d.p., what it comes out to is 1.08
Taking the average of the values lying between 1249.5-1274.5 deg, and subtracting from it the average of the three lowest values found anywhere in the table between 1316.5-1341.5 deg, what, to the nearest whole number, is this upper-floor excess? 9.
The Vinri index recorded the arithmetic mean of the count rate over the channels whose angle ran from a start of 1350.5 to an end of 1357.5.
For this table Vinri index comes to 219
